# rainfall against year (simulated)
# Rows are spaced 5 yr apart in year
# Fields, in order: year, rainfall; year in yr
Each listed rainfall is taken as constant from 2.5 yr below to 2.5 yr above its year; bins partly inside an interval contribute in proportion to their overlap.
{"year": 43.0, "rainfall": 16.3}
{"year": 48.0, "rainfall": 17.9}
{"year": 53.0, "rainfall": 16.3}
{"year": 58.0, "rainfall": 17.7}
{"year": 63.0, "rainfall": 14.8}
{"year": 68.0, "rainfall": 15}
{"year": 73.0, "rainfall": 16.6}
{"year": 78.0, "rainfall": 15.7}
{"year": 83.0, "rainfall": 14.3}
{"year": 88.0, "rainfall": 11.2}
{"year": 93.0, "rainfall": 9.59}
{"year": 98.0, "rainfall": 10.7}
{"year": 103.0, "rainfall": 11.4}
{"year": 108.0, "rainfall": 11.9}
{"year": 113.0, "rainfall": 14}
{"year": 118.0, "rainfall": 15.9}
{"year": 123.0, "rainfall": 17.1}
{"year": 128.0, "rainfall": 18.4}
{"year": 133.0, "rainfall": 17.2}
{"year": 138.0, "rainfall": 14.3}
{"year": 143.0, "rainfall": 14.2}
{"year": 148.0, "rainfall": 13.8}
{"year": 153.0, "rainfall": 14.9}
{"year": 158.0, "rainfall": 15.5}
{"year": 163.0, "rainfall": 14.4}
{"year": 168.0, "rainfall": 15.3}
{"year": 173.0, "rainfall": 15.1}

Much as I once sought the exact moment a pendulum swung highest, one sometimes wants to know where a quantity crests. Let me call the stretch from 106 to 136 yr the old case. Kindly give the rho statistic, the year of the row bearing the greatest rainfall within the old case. 128.0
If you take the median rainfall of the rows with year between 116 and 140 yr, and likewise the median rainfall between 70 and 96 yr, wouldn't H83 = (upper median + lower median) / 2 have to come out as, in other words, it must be 15.7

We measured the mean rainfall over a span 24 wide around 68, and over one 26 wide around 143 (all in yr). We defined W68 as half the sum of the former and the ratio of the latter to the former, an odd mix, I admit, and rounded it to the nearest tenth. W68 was 8.4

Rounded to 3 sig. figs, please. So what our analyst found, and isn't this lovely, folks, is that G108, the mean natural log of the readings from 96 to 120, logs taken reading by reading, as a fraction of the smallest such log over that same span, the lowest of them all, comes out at 1.07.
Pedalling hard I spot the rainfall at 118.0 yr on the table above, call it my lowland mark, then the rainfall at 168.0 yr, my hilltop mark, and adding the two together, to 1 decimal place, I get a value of 31.2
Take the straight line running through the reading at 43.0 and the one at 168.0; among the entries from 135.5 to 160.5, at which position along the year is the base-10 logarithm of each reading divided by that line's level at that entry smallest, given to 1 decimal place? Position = 148.0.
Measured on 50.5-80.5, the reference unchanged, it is 63.0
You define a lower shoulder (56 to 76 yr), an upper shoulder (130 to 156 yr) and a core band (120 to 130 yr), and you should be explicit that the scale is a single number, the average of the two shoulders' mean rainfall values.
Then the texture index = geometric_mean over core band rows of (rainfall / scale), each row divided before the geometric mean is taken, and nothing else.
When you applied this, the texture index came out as 1.1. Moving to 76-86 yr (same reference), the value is 1.0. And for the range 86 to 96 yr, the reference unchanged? 0.7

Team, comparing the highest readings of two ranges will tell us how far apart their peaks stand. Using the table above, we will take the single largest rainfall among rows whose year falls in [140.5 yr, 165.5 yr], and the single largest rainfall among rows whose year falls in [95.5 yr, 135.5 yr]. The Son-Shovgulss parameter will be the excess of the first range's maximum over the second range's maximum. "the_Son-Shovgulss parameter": -2.9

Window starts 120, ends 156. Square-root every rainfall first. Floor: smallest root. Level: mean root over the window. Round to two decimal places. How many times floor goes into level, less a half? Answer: 0.57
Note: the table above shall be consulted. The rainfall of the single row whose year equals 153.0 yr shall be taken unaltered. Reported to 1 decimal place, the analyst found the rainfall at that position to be 14.9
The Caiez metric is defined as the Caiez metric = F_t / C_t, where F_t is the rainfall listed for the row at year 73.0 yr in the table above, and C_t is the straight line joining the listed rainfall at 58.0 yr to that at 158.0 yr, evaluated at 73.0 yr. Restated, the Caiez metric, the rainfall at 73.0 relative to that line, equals 0.96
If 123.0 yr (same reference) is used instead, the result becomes 1.05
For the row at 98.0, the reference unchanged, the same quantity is 0.64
